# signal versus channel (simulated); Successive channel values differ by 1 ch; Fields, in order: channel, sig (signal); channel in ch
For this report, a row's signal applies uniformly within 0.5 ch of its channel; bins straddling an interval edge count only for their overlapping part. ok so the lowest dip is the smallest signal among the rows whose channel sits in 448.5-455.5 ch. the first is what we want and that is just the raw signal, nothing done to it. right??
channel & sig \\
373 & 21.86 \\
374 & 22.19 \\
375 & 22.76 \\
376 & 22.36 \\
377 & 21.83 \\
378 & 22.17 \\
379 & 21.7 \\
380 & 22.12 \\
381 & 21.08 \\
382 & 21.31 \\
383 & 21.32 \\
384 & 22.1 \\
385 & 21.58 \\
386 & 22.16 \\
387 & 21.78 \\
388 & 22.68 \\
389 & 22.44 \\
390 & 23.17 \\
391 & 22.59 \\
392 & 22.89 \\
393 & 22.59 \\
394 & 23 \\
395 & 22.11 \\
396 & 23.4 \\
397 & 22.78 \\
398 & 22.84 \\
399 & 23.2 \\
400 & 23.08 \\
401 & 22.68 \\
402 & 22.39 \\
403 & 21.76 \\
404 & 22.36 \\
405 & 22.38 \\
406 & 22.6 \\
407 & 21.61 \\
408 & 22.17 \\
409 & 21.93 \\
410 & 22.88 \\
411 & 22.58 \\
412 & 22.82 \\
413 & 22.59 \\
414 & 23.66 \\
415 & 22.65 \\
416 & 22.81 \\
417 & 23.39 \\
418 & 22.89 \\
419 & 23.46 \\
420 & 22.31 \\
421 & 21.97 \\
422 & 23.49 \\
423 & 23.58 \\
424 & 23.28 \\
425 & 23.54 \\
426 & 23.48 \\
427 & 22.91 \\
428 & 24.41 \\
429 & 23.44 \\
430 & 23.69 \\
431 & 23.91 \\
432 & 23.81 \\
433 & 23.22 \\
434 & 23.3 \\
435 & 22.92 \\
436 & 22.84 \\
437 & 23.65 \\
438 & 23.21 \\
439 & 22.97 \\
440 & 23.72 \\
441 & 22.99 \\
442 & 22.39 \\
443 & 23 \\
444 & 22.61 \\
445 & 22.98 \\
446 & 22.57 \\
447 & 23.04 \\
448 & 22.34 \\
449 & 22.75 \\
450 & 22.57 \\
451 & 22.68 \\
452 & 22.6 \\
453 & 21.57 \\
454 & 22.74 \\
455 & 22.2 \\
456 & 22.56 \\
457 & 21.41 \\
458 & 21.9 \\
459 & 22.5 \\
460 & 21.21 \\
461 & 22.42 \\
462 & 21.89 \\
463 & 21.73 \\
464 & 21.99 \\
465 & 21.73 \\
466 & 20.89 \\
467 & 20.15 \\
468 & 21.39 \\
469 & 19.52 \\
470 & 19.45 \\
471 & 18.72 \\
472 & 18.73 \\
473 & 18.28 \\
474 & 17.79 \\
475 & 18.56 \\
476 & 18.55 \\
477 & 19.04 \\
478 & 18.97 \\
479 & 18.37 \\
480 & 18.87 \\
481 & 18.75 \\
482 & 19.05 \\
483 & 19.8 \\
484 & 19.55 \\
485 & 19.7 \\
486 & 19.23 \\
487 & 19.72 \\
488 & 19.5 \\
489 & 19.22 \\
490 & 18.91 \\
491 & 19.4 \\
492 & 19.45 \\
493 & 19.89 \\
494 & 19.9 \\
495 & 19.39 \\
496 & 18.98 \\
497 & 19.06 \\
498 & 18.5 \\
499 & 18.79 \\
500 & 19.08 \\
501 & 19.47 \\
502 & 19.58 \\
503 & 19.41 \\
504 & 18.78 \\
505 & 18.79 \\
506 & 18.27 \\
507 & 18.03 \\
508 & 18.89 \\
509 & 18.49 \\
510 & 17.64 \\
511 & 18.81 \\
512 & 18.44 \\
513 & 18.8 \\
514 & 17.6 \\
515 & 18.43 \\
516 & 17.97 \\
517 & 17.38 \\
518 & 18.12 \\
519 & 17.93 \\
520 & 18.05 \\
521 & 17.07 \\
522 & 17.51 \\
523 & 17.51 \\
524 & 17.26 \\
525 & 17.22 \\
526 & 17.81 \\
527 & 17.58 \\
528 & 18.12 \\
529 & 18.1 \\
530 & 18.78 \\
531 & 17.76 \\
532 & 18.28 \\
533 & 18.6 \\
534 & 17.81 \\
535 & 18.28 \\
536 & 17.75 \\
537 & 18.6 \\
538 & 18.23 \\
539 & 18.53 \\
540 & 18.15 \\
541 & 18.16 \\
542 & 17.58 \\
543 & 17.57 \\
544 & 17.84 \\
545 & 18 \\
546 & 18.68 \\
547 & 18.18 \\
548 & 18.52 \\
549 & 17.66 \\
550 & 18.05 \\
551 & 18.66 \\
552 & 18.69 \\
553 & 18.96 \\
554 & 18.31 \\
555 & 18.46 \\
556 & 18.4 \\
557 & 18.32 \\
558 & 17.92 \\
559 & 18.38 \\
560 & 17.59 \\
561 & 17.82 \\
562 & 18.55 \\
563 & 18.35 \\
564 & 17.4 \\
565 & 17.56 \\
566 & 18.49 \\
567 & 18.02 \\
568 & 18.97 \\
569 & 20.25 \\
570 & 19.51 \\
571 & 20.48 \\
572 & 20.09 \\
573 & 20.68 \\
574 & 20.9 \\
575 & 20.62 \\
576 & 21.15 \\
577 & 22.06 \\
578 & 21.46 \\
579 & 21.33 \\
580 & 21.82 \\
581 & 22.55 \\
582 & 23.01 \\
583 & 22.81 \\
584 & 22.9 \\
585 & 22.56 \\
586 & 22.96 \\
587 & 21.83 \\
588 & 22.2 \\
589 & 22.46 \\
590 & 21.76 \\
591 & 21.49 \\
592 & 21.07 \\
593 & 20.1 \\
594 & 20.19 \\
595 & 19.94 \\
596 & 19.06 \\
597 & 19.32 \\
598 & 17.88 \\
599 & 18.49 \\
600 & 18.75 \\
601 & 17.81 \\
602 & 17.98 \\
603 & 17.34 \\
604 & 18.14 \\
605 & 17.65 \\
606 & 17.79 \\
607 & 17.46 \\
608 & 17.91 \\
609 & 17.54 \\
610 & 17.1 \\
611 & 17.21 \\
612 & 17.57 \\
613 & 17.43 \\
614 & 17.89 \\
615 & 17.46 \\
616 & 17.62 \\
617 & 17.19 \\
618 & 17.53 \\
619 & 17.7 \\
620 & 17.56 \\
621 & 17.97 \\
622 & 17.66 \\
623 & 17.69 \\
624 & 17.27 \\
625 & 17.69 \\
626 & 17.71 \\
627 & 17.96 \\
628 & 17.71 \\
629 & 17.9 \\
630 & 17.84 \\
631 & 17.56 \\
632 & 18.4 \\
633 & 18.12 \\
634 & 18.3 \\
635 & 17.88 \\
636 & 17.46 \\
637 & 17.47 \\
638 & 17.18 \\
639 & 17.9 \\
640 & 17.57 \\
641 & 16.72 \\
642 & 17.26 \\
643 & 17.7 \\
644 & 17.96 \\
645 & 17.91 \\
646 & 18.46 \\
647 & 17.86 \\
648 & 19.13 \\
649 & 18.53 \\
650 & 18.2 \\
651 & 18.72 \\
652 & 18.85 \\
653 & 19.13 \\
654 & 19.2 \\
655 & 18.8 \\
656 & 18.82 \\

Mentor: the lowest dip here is 21.57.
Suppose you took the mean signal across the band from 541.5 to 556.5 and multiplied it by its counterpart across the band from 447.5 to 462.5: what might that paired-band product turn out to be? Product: 405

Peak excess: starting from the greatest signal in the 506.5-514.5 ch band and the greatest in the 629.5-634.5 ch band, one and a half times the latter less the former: 8.7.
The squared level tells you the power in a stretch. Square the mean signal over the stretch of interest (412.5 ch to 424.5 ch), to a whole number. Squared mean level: 529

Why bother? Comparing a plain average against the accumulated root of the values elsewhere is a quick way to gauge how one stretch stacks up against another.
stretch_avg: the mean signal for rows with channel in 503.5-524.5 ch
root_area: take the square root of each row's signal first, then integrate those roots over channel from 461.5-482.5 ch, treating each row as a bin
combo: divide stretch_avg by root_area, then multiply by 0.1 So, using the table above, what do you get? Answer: 0.0194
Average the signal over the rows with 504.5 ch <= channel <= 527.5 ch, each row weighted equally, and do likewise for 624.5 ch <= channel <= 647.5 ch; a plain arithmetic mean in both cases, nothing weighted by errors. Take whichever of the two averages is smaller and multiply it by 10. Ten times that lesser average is 178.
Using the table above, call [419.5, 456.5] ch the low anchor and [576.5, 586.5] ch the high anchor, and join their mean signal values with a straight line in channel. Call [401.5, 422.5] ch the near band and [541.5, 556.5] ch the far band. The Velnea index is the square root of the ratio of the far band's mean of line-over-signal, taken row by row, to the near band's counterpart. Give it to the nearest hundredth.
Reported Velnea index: 1.10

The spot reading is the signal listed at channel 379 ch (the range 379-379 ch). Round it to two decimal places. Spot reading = 21.70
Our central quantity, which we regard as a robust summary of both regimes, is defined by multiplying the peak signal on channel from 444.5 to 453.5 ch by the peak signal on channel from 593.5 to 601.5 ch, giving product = 465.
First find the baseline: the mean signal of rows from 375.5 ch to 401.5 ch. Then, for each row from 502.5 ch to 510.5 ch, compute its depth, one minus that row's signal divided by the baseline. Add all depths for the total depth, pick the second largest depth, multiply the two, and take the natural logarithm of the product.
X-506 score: -1.3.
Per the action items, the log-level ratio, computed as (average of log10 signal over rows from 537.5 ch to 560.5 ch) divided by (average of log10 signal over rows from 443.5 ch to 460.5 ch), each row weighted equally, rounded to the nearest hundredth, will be 0.93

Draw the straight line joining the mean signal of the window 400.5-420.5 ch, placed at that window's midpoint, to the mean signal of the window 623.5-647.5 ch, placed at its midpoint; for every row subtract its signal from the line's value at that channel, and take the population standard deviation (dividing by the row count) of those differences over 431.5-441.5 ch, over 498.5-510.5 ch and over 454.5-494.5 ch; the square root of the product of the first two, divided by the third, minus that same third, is -0.9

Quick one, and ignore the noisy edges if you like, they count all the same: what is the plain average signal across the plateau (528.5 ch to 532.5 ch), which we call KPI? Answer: 18.23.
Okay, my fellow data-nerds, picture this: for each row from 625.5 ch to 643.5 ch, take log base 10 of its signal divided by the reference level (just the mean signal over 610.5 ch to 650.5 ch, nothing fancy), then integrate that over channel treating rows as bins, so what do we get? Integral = 0.0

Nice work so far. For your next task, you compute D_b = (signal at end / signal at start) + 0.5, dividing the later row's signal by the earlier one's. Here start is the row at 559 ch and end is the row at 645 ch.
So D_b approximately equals 1.47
